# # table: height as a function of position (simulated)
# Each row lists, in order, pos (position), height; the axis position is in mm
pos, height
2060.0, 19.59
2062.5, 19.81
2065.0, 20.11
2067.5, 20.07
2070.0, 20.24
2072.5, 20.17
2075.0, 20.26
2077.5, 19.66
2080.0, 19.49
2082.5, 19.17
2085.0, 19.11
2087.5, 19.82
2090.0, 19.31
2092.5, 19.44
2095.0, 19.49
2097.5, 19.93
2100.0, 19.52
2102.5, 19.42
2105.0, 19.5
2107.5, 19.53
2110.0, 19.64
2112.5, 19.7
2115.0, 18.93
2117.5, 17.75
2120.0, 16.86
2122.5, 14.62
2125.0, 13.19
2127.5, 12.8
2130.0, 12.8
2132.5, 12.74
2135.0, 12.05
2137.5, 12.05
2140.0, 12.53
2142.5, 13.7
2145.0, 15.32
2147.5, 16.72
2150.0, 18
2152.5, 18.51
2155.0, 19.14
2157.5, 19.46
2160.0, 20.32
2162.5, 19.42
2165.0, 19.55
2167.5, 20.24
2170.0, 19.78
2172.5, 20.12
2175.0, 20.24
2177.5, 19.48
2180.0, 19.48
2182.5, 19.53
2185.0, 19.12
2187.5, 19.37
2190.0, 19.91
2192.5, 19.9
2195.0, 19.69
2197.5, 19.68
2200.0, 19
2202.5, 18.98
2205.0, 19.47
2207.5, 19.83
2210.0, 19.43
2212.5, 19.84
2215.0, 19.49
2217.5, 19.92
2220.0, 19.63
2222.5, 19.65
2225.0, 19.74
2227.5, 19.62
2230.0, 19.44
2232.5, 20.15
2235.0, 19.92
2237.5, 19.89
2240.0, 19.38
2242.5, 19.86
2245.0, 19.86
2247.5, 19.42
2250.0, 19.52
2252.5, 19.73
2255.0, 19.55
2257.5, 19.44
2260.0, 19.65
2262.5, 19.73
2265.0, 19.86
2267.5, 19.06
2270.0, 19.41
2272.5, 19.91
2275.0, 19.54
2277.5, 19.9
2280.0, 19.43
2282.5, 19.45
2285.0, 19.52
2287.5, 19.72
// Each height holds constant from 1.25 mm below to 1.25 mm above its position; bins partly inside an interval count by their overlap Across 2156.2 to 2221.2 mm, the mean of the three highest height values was 20.3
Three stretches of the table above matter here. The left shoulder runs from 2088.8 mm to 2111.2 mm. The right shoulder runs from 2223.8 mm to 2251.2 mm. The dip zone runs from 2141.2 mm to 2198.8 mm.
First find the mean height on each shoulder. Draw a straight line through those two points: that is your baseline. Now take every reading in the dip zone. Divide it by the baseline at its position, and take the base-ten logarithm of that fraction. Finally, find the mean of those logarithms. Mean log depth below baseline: -0.016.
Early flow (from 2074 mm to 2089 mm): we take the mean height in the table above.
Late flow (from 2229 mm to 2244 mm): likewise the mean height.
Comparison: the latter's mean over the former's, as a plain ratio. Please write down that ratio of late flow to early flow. 1.0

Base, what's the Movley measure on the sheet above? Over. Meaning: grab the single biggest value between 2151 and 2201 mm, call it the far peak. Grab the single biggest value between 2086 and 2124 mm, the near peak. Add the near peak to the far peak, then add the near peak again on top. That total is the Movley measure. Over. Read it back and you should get 60.2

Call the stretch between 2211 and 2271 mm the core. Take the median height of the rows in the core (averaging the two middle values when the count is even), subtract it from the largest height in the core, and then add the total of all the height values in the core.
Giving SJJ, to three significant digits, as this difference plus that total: 472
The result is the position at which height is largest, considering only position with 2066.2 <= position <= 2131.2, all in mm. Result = 2075.0 mm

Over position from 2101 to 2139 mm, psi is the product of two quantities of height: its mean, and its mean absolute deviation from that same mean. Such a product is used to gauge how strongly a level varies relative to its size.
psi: 48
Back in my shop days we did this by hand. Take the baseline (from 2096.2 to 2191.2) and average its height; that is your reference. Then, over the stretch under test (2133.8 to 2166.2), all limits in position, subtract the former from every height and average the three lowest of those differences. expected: -5.45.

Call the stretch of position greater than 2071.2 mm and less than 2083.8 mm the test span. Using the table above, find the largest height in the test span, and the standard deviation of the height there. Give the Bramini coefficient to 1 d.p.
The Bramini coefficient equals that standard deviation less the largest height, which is -19.8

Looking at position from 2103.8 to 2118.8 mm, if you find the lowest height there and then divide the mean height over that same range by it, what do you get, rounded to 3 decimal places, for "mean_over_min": 1.080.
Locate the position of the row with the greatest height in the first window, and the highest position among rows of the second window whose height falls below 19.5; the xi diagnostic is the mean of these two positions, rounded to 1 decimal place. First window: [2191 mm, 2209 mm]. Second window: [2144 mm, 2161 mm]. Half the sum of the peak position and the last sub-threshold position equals 2175.0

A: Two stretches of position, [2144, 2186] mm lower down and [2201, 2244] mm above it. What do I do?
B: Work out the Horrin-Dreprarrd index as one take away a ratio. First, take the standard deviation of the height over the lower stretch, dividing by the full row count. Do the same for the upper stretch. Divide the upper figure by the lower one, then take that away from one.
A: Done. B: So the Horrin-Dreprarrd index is 0.79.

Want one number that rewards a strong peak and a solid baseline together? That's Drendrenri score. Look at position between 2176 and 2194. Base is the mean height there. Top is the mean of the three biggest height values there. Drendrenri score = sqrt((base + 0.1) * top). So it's 19.7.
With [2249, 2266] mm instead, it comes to 19.8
